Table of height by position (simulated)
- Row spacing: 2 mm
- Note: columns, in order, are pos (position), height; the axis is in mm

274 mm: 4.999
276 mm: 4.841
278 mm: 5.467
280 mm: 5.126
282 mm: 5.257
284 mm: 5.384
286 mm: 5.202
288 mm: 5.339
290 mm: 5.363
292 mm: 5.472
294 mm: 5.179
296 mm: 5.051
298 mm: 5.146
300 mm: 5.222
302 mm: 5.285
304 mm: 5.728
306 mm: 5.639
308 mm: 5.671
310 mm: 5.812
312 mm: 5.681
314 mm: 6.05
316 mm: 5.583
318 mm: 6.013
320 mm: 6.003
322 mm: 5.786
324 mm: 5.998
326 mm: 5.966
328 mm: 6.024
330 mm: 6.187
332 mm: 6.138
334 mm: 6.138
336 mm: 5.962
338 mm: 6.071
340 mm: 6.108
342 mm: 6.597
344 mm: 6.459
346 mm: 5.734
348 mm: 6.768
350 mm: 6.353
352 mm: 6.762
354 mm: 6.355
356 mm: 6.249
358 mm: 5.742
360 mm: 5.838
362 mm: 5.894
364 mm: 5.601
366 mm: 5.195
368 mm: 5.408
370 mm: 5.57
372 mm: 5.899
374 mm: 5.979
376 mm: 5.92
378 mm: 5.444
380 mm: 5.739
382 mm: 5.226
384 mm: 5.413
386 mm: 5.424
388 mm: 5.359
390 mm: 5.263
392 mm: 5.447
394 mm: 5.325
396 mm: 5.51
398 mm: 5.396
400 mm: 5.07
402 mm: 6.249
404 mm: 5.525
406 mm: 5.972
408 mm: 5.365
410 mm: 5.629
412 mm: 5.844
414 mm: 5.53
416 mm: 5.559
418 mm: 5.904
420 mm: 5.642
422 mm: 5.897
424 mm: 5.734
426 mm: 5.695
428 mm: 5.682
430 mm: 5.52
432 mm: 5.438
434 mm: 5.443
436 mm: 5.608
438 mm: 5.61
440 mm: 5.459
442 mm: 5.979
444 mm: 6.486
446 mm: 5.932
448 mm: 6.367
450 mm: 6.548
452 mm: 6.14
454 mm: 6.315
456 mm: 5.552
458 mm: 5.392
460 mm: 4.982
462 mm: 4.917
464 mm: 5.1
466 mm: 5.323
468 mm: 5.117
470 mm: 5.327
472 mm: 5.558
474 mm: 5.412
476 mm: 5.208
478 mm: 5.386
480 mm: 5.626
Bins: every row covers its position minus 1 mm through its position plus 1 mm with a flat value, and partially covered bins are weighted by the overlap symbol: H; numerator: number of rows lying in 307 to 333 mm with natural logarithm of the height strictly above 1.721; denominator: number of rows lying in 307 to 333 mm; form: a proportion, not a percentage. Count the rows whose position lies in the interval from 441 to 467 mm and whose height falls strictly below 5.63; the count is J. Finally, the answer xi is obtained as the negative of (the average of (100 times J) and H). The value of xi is -300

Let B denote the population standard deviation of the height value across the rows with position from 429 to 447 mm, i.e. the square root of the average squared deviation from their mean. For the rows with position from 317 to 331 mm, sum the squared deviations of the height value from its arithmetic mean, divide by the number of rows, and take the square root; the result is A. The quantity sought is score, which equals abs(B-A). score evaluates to 0.22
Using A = 0.11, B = 0.33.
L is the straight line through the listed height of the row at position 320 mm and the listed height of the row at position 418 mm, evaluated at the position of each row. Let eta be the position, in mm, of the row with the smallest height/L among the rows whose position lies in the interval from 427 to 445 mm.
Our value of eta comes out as 432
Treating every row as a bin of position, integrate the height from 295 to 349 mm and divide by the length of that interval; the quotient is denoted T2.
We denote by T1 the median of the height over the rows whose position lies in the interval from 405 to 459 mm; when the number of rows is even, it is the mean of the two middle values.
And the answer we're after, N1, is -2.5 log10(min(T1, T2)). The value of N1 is -1.89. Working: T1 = 5.68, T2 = 5.88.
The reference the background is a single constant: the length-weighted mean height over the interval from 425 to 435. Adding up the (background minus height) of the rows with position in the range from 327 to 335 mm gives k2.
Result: -2.3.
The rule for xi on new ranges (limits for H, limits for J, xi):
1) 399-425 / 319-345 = 0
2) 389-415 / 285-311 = -450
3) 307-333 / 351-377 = -200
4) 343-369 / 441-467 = -300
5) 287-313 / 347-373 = -200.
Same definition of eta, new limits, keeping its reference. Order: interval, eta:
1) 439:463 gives 462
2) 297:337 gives 298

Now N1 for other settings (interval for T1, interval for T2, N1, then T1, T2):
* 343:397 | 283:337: -1.88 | 5.73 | 5.67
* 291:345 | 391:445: -1.88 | 5.96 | 5.65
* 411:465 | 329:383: -1.88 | 5.64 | 5.98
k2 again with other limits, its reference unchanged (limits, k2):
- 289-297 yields 1.2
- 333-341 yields -2.1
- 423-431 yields -0.4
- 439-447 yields -1.6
